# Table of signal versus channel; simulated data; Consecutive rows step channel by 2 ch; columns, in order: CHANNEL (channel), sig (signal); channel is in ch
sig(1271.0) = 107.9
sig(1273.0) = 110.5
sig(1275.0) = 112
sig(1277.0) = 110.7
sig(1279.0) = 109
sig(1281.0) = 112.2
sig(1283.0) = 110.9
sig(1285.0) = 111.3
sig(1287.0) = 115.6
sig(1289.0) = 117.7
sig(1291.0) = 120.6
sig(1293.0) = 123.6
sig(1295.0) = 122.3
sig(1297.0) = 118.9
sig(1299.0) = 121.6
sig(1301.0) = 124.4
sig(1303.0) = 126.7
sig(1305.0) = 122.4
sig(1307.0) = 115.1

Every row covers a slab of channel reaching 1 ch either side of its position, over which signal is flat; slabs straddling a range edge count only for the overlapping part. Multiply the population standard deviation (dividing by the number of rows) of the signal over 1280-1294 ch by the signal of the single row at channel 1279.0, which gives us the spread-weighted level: 495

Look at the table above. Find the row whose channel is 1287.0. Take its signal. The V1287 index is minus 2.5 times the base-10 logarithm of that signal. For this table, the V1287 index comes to -5.157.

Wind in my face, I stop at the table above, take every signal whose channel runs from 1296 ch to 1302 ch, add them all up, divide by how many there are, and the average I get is 122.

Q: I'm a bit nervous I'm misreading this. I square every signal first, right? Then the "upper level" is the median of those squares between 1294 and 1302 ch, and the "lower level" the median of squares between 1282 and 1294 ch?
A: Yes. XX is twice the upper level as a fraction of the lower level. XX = 2.19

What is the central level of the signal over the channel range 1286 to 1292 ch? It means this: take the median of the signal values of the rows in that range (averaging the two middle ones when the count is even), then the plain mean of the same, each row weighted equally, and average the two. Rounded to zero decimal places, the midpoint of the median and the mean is 118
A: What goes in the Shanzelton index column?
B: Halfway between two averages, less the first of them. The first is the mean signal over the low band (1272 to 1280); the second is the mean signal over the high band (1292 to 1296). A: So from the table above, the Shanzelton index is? 6.2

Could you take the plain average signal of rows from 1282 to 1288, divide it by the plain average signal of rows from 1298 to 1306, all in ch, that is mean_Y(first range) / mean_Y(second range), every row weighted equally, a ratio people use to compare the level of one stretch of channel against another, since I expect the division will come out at 0.910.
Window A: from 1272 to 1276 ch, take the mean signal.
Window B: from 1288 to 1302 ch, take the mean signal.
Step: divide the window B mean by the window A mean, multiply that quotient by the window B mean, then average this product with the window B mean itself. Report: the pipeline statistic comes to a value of 126.8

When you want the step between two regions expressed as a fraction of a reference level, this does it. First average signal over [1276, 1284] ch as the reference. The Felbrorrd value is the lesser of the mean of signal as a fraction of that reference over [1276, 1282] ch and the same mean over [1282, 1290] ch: 1.00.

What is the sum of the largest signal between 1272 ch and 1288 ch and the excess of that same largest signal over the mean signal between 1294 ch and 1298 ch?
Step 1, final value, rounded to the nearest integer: 111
